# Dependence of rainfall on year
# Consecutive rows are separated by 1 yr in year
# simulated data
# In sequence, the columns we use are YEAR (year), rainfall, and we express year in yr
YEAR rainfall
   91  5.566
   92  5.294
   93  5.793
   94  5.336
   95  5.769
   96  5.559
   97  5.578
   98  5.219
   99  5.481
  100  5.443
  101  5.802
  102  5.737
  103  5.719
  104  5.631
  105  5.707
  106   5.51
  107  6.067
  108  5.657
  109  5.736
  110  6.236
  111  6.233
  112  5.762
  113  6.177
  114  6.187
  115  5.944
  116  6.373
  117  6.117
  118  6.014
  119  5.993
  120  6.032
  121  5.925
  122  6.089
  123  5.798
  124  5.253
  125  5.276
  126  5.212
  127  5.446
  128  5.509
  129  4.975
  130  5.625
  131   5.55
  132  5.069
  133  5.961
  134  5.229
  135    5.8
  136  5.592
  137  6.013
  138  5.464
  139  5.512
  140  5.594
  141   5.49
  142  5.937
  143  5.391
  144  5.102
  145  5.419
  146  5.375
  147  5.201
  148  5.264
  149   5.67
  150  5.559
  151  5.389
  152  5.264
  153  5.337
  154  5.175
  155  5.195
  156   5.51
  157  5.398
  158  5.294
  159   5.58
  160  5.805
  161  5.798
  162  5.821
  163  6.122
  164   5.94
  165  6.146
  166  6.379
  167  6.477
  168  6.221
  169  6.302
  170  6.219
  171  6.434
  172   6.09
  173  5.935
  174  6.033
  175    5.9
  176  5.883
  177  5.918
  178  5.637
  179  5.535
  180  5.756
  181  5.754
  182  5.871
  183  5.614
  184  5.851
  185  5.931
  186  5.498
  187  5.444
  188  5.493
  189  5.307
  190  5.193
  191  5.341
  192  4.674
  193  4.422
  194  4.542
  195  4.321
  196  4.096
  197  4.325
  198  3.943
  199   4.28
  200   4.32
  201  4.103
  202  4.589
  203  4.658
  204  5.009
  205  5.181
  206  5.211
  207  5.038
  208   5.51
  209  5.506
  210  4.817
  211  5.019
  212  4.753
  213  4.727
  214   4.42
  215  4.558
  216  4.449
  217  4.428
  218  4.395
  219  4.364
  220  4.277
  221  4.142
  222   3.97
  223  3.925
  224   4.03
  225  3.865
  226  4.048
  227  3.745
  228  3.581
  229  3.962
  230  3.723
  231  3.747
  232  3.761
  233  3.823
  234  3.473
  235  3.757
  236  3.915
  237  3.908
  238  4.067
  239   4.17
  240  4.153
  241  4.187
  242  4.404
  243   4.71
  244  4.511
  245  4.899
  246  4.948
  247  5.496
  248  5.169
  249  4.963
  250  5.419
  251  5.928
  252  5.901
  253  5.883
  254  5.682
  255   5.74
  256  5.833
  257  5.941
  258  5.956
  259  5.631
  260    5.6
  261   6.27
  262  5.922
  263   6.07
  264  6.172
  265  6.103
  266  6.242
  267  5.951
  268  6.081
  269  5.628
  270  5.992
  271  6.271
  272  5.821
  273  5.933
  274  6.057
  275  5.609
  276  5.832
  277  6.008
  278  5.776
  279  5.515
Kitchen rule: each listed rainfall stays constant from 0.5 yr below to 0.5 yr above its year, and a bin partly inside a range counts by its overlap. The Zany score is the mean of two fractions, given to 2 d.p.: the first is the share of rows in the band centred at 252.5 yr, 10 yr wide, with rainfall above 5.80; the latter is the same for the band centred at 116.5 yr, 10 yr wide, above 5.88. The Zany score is 0.70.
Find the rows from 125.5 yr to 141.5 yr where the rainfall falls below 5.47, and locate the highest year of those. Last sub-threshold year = 138 yr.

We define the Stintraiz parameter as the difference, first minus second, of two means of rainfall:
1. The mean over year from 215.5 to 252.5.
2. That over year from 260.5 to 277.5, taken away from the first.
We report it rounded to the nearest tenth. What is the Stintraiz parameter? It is -1.7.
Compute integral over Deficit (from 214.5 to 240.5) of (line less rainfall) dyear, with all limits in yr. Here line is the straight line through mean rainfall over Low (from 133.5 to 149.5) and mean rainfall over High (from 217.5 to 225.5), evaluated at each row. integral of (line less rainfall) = 0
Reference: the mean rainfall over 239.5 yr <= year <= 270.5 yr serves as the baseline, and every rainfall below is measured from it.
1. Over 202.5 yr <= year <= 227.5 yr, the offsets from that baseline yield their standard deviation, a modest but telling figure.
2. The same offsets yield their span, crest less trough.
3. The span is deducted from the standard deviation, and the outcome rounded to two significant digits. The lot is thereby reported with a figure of -1.3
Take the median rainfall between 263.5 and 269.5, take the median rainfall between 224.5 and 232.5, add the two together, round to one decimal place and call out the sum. 9.8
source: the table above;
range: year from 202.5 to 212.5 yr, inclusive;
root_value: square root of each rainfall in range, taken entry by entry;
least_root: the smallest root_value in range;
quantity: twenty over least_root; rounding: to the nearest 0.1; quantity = 9.3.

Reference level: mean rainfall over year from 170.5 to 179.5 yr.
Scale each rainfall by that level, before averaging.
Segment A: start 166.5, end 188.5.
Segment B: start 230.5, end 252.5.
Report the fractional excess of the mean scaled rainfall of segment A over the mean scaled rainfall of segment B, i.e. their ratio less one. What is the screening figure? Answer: 0.31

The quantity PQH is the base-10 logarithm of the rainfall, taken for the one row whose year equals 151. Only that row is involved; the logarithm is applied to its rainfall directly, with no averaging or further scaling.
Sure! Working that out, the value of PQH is 0.73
